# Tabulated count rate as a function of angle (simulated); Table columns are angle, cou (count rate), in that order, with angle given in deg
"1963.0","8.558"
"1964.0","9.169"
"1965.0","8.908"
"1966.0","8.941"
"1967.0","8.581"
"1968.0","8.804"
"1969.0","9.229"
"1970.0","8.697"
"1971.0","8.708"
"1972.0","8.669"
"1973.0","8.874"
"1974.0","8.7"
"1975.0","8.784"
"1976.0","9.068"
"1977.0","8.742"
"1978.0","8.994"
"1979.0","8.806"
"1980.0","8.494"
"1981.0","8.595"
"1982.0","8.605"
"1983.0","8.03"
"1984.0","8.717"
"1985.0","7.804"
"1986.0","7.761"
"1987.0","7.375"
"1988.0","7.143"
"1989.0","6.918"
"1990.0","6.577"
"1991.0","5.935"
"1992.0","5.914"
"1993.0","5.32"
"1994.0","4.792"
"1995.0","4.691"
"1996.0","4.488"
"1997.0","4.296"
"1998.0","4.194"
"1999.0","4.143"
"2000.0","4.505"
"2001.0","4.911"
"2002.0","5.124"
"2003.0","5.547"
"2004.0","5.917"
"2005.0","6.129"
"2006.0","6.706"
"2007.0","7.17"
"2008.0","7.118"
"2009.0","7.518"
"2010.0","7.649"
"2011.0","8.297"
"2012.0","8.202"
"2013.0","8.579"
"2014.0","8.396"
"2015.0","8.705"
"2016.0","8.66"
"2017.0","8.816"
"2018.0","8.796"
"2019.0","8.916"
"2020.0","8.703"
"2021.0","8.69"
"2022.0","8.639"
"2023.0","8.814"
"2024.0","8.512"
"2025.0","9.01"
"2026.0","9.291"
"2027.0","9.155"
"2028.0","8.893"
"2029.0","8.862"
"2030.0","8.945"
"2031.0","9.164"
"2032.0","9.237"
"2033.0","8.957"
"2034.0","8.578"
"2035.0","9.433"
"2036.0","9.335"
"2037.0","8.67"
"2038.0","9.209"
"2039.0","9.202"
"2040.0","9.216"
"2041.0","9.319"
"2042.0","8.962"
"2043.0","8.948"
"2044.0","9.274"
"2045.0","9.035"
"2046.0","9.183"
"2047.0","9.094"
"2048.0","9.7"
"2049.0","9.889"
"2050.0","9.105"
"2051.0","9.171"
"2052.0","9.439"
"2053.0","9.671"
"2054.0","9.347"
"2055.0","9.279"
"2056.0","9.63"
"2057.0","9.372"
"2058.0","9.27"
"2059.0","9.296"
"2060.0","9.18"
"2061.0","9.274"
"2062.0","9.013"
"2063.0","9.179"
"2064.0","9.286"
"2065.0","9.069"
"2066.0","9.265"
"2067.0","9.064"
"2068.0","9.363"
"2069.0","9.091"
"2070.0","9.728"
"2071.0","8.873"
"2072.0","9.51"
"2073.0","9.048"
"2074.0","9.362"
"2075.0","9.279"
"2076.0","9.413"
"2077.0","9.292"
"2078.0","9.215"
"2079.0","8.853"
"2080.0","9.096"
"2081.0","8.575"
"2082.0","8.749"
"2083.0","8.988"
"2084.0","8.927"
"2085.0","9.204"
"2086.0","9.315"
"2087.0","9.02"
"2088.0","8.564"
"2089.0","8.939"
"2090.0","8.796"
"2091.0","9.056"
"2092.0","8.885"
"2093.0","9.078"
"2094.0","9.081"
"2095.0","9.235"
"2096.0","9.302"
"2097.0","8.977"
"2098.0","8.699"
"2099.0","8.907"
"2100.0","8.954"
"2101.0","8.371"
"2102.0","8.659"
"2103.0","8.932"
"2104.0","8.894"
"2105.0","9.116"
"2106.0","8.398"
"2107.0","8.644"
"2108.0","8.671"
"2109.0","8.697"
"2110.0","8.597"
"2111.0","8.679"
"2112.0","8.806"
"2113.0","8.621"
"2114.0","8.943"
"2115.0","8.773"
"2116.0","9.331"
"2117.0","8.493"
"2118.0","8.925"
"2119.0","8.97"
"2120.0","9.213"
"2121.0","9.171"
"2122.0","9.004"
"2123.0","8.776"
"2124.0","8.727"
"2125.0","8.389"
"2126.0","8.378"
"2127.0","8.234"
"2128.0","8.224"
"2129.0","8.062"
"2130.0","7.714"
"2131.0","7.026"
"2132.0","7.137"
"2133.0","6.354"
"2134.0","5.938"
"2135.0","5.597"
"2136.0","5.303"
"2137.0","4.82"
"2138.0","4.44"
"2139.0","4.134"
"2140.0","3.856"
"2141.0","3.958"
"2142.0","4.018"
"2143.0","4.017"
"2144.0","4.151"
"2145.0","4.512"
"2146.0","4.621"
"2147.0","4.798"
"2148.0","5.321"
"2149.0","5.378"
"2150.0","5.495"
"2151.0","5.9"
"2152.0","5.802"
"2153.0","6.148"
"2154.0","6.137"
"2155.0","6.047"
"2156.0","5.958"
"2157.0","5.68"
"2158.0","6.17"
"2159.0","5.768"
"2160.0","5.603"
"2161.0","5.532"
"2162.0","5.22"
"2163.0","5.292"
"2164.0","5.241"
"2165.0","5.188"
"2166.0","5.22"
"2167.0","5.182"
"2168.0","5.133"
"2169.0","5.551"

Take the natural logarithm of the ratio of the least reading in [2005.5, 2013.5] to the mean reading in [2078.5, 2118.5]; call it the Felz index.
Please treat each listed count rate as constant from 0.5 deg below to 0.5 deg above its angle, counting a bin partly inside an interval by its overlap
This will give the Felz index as -0.3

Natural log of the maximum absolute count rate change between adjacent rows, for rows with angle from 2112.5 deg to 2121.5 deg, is -0.18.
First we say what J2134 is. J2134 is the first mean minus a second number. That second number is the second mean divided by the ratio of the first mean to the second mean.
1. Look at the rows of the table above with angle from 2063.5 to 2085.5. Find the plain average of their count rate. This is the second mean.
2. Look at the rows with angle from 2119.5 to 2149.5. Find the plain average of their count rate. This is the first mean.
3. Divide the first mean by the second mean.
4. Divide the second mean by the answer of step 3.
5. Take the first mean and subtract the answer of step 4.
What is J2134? -7.0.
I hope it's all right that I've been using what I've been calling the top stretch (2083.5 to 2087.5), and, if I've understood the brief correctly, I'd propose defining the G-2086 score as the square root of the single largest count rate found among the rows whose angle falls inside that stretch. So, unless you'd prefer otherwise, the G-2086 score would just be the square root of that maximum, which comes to 3.05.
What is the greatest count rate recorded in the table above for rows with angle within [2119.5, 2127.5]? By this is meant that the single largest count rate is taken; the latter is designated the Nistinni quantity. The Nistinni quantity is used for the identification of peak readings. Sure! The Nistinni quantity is 9.213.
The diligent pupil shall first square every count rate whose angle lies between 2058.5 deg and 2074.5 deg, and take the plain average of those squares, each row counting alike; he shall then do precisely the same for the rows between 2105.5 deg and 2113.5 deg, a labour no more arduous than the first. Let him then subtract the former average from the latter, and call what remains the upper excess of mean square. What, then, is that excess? -10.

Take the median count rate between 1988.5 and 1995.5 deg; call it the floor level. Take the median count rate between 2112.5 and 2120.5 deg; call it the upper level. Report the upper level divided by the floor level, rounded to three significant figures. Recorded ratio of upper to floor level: 1.51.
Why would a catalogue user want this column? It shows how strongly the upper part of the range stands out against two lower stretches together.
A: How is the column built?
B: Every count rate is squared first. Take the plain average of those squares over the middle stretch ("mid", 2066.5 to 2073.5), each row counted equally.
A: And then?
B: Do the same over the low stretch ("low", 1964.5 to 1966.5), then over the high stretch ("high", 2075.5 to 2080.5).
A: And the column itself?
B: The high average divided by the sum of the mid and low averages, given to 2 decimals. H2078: 0.51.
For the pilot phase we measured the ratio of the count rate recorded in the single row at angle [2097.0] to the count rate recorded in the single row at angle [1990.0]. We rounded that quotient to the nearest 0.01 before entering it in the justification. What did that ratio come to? 1.36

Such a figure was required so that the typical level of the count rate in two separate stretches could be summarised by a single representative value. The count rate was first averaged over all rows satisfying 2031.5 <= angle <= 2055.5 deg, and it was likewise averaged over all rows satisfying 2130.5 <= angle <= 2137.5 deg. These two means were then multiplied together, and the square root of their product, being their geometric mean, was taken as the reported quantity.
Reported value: 7.5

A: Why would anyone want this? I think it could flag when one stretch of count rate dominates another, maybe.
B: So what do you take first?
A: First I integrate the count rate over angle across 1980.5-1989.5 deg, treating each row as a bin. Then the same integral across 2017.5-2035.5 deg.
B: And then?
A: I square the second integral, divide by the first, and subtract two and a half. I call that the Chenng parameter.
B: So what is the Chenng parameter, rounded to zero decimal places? 361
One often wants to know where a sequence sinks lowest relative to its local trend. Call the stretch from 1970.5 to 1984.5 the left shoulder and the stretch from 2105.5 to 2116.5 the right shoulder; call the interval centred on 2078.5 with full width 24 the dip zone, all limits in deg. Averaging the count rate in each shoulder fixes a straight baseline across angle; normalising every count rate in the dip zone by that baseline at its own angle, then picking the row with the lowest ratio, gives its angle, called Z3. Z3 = 2088.0 deg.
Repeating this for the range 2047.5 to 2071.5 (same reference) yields 2071.0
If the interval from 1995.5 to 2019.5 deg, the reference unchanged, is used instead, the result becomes 1999.0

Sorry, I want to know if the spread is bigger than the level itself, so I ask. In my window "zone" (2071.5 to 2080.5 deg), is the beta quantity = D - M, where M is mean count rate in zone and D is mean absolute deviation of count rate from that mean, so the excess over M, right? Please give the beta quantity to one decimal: -9.1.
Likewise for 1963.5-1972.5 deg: -8.7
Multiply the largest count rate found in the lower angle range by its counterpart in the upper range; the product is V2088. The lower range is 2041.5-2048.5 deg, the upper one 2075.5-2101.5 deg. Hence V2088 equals 91.3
